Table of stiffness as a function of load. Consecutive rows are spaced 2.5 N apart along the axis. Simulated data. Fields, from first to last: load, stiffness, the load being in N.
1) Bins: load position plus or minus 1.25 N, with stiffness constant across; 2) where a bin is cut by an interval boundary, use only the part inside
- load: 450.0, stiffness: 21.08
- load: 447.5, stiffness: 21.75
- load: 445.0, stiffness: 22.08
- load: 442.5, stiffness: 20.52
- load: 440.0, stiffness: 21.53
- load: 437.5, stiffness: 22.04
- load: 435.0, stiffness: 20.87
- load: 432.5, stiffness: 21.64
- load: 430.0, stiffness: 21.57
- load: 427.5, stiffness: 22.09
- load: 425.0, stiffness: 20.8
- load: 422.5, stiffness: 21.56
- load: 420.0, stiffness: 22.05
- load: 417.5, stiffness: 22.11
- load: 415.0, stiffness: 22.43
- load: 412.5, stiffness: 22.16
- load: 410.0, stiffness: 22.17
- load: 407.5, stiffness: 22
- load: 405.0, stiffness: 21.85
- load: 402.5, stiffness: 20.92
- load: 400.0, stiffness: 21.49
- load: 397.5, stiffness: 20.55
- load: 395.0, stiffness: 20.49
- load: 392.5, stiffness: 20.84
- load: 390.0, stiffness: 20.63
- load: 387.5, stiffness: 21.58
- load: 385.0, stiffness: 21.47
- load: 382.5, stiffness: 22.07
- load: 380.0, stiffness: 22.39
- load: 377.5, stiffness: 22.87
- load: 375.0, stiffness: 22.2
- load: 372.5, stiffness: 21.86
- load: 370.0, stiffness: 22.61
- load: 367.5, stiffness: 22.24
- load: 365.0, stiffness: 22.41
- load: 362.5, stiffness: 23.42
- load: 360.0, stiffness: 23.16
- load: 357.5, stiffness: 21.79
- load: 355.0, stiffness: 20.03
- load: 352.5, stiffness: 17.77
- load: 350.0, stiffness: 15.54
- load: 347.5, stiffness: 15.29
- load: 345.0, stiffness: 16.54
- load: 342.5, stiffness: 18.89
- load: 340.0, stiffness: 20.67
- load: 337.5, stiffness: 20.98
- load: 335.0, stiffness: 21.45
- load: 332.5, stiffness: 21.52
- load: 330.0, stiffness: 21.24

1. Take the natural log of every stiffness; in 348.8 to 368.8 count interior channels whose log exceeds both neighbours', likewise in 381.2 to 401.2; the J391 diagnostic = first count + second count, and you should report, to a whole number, 3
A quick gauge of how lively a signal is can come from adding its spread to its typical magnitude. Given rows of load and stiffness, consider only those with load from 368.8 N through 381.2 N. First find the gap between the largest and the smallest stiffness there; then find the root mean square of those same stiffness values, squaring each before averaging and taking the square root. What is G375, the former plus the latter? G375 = 23.4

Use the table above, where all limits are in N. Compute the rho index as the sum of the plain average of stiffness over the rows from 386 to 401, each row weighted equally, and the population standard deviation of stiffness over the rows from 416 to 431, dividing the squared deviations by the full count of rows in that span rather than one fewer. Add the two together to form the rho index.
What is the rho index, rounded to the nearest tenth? 21.4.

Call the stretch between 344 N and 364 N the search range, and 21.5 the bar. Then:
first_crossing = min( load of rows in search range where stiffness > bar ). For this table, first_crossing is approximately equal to 357.5 N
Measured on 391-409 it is 405.0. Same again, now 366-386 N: 367.5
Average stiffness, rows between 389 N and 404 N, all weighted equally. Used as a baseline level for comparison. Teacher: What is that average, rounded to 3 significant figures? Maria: 20.8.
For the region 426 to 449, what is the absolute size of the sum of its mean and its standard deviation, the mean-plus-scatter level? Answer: 22.1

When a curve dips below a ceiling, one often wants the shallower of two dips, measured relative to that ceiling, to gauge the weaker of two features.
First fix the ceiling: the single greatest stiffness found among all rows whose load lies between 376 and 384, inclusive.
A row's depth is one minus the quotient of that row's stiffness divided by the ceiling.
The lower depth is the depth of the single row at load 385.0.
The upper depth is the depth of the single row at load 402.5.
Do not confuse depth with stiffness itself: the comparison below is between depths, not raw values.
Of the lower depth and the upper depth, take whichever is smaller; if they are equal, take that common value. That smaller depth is 0.061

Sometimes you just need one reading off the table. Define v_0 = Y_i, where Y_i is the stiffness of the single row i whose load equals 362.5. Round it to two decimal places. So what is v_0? 23.42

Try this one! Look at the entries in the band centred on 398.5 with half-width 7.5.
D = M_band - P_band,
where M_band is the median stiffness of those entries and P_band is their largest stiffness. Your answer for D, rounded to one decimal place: -1.0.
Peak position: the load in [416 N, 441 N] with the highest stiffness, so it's 417.5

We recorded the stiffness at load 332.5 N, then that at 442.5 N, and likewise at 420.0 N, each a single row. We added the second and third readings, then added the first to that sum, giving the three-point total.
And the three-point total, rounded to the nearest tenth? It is 64.1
